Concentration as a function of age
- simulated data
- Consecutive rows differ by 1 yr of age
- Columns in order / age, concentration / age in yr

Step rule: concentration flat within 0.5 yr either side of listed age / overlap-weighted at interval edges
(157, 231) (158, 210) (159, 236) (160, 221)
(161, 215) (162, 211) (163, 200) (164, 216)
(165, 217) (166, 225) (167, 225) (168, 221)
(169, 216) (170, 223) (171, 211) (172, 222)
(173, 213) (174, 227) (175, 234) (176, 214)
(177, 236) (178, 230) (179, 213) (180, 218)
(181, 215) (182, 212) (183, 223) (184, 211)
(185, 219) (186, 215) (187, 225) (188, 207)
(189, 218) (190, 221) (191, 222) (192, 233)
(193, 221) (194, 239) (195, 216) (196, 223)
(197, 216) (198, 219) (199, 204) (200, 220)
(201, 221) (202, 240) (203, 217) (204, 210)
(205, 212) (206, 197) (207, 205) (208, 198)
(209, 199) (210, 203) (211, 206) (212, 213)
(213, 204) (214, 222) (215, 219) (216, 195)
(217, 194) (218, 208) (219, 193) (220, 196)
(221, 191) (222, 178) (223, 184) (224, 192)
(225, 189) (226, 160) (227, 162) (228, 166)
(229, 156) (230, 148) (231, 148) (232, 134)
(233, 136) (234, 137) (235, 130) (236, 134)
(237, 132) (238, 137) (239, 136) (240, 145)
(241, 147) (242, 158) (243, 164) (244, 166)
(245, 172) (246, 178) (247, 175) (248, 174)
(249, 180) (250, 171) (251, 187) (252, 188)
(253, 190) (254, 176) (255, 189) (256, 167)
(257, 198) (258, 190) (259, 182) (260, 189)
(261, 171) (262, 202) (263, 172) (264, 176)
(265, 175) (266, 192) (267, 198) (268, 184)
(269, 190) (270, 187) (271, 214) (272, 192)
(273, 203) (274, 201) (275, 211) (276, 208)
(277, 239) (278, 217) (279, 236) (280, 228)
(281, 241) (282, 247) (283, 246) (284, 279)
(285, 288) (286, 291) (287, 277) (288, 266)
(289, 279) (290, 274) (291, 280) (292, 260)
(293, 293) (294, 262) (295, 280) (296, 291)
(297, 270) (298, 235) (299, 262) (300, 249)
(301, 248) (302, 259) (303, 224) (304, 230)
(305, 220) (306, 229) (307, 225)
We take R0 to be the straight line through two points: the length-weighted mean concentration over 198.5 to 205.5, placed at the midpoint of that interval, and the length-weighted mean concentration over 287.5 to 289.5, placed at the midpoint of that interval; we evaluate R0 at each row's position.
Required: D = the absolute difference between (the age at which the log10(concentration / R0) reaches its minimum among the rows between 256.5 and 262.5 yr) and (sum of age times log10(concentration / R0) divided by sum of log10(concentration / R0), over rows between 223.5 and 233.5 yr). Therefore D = 31.7 yr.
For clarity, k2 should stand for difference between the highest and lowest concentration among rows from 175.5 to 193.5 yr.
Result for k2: 29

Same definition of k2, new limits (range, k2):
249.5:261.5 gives 31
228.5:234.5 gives 22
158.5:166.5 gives 36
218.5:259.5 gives 68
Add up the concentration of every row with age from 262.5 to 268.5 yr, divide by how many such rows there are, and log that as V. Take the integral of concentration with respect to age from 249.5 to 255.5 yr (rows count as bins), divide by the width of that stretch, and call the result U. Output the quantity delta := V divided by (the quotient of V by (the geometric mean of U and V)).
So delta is 183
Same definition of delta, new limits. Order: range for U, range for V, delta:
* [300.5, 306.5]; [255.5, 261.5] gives 207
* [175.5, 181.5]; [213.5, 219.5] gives 213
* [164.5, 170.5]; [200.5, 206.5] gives 219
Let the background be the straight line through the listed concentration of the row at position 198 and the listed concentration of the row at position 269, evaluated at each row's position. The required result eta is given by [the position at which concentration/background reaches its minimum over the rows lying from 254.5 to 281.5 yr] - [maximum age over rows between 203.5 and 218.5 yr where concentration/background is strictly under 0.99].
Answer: 38 yr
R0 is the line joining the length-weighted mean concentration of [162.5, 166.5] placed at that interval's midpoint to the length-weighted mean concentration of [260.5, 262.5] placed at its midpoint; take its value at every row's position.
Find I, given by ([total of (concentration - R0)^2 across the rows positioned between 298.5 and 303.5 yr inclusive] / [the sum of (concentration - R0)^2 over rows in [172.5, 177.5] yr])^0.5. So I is 4.5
